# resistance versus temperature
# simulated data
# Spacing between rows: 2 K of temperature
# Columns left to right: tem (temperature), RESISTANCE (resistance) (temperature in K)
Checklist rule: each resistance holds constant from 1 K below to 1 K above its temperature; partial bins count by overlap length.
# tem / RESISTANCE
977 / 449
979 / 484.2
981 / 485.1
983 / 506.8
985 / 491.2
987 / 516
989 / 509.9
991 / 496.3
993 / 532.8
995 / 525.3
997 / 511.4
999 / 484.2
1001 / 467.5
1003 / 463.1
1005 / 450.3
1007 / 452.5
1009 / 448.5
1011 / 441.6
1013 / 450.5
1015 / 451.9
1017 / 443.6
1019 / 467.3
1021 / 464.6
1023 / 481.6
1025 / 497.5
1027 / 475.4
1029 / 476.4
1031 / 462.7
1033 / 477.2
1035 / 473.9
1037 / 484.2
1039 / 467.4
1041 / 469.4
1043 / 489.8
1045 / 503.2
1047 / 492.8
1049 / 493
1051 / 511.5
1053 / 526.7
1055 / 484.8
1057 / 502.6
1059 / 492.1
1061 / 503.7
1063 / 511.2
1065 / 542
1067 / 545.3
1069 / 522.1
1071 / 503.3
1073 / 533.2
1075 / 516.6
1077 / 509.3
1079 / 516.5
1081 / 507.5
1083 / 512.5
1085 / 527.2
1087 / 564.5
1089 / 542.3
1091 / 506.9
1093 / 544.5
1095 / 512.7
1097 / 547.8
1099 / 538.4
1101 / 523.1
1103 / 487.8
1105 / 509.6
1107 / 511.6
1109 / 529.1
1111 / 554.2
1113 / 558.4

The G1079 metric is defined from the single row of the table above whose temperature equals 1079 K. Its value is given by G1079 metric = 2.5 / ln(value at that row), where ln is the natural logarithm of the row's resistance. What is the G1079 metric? 0.4002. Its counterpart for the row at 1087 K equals 0.3946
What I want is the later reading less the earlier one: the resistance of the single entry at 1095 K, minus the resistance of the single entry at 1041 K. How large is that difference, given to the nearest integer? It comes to 43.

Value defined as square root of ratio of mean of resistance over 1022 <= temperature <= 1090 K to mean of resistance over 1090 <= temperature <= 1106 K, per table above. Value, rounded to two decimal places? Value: 0.98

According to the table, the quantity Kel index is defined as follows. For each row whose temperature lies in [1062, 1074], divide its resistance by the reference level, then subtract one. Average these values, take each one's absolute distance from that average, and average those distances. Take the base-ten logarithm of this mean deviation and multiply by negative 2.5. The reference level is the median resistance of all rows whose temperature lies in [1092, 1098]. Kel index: 4.0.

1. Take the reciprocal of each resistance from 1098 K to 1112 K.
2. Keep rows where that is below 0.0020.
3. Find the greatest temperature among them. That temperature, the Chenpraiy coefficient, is 1111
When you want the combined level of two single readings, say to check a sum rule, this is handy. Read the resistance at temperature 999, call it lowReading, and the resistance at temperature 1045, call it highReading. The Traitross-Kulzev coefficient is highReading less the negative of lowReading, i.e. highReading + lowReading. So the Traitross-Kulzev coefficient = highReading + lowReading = 987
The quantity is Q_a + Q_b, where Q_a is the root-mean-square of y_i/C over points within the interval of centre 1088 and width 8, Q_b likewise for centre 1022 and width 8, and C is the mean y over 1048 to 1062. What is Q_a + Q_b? 2.02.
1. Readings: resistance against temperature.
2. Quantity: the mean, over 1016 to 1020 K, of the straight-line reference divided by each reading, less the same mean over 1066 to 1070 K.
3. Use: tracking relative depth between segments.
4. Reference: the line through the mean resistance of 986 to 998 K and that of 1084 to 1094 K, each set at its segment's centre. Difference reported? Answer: 0.15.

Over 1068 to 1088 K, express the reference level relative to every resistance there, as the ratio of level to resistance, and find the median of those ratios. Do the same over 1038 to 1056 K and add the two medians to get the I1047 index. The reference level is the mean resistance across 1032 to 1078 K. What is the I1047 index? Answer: 1.99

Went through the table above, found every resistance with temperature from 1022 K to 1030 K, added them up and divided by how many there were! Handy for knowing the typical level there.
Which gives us 483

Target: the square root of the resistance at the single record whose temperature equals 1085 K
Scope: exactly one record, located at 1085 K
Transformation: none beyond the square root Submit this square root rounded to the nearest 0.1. 23.0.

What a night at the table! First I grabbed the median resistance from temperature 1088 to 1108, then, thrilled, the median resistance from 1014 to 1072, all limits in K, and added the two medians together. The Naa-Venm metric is 1008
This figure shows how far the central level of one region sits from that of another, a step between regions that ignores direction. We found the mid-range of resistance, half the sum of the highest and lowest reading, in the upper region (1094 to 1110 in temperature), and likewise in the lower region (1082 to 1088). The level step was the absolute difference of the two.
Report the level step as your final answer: 21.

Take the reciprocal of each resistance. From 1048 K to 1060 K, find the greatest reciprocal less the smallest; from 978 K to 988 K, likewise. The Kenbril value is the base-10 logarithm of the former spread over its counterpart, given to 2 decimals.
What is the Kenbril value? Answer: 0.11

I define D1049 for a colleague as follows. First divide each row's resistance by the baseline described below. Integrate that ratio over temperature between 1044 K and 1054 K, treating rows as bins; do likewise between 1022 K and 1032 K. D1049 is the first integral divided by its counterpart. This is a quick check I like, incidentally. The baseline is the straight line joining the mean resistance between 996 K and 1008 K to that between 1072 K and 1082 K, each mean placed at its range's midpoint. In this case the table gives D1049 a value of 1.028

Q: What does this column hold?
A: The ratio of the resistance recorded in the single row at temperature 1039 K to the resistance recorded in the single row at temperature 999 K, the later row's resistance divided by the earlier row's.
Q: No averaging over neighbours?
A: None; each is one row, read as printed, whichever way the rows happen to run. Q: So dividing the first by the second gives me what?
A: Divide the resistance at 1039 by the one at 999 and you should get 0.97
